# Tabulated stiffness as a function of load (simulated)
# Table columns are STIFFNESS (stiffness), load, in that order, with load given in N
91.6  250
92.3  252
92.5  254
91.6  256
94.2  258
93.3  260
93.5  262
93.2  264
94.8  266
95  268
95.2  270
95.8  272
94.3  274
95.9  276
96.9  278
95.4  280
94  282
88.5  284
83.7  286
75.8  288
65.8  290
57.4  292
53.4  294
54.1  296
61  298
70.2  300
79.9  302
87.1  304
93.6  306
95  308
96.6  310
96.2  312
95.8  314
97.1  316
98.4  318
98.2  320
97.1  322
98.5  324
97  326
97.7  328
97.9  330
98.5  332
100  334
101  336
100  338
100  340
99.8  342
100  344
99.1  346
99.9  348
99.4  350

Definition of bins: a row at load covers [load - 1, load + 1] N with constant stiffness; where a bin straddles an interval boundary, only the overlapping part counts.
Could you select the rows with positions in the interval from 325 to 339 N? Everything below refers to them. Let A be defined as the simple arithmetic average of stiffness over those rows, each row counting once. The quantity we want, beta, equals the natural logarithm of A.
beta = 4.59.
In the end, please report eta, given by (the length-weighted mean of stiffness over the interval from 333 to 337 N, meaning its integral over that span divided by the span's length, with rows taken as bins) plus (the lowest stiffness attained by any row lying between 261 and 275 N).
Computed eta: 194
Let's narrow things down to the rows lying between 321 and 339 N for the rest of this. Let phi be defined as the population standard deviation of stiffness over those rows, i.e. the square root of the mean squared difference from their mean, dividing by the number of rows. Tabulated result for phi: 1.3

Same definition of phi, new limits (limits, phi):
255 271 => 1.1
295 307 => 14.0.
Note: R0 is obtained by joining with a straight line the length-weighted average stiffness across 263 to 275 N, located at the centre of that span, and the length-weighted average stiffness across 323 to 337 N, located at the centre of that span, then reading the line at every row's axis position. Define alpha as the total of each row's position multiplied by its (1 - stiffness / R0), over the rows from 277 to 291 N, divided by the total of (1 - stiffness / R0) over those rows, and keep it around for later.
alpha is 288.2 N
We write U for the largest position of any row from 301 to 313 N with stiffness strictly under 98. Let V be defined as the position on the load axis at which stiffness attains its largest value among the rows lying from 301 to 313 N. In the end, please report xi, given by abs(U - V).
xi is 2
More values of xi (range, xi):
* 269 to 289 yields 10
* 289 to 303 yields 0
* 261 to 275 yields 2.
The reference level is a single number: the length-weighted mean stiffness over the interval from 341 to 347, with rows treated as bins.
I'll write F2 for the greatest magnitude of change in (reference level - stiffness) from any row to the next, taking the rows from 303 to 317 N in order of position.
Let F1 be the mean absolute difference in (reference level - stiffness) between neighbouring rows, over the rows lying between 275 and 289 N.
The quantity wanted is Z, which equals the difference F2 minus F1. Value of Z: 3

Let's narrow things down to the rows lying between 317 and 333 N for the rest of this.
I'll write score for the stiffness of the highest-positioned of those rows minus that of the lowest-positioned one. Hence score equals 0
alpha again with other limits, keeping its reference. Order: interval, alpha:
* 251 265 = 257.2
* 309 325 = 313.7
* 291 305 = 296.5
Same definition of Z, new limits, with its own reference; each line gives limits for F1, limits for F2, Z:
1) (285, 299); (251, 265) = -4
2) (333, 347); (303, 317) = 6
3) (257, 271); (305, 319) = 1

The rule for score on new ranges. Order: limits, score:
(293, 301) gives 17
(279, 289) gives -20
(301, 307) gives 14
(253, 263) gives 1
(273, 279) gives 3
